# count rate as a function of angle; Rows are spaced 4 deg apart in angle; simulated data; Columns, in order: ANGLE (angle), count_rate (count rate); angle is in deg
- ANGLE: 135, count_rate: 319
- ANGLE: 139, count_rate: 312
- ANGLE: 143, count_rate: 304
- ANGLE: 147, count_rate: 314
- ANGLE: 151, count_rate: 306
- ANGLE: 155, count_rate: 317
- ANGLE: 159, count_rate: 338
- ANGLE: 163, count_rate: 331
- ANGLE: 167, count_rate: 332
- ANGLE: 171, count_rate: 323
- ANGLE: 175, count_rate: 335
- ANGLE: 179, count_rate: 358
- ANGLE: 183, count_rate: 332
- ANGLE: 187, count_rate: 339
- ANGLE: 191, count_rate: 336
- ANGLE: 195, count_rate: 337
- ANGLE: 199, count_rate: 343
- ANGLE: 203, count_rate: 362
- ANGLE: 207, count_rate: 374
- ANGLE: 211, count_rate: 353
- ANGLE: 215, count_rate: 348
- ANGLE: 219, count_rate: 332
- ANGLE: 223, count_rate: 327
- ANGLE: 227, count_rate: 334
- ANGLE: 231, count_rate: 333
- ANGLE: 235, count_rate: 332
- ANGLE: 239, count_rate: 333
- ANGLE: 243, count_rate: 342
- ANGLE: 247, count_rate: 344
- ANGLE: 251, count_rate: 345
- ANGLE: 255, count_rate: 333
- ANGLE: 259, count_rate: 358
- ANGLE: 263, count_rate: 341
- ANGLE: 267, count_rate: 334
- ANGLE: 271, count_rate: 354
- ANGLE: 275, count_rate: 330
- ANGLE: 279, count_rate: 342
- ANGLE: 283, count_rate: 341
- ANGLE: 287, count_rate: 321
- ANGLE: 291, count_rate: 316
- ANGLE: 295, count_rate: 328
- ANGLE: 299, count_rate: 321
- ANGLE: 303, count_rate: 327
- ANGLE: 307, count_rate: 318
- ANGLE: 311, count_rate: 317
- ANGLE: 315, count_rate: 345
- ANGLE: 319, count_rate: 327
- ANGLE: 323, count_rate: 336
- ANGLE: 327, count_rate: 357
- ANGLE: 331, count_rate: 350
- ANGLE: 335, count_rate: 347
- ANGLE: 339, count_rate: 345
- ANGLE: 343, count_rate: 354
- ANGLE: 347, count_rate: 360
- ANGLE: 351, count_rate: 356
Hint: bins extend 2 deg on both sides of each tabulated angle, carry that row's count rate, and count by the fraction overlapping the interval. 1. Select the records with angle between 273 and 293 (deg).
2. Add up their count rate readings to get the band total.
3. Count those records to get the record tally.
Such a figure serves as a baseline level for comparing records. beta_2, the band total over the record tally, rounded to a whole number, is 330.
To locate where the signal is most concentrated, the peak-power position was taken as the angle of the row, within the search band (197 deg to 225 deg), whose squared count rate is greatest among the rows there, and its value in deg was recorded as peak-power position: 207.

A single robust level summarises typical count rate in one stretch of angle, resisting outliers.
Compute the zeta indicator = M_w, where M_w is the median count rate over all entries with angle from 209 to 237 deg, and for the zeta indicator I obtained 333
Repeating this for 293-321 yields 327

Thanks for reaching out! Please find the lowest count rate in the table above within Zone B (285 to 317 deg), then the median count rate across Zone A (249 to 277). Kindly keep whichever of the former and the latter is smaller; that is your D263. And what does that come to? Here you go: 316.0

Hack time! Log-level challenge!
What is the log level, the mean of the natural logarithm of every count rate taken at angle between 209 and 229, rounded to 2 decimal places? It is 5.82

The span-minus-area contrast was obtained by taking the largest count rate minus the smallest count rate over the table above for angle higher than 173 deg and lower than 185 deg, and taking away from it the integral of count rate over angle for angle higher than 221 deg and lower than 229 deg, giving -2618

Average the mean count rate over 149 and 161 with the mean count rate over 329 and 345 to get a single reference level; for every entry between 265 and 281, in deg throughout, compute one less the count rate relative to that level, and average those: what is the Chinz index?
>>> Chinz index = -0.016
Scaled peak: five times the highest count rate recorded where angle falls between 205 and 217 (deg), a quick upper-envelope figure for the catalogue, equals 1870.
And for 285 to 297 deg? 1640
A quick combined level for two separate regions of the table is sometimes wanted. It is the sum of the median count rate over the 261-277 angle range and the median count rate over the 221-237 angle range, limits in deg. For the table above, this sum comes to 670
